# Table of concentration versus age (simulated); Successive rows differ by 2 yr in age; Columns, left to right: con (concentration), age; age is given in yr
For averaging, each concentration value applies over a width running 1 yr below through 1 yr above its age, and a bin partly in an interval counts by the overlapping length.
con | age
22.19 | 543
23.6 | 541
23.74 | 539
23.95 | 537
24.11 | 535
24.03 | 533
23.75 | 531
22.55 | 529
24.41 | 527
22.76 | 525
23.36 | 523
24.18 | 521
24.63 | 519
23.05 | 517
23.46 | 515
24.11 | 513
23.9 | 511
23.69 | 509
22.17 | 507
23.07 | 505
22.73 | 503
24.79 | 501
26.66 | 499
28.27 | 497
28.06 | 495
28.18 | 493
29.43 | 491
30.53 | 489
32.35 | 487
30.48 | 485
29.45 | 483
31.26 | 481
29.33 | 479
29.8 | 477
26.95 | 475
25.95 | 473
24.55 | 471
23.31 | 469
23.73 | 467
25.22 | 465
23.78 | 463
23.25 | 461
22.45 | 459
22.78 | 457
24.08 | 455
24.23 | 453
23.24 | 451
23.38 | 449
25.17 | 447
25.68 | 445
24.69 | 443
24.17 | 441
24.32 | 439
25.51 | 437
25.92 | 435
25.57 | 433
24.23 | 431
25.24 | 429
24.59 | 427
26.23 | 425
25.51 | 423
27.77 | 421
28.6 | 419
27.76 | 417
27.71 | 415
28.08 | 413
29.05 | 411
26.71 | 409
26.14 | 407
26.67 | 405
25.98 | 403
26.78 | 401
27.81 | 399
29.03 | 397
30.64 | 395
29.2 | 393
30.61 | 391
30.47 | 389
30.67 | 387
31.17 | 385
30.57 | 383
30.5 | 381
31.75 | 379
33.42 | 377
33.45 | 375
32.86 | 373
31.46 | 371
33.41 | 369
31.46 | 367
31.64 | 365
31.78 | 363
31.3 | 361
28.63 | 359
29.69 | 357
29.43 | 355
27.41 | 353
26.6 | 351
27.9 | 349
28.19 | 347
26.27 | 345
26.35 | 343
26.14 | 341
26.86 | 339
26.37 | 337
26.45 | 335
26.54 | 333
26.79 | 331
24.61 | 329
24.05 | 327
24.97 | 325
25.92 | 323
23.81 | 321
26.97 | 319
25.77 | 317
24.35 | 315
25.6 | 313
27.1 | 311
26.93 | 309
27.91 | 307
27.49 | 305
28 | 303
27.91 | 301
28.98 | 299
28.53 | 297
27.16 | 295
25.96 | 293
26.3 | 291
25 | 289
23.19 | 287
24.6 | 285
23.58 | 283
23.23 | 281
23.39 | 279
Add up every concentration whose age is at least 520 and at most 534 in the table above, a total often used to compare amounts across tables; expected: 165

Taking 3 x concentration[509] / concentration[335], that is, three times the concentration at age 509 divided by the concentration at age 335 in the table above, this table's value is 2.69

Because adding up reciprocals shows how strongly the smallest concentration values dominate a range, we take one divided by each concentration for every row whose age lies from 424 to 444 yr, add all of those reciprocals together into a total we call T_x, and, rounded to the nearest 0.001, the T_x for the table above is 0.400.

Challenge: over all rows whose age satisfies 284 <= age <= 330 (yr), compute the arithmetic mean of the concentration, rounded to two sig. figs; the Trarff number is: 26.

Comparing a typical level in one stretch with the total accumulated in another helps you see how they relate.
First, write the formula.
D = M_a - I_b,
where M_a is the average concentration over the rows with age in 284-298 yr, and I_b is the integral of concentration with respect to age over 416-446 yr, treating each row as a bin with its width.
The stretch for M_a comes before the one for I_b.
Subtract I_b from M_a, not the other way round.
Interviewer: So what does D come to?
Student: -746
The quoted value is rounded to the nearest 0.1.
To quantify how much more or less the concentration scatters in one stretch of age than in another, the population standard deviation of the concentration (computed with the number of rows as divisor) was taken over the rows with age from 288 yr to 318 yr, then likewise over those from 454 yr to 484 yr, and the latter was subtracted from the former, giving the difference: -1.5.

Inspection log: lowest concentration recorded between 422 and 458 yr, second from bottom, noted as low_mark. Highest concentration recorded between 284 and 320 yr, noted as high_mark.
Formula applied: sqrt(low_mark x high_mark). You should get 26.0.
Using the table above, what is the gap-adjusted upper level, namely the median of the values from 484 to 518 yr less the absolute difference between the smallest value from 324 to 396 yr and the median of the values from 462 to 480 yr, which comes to 23.6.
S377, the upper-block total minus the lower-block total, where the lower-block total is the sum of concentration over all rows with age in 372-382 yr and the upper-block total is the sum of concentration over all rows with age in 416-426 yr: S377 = -26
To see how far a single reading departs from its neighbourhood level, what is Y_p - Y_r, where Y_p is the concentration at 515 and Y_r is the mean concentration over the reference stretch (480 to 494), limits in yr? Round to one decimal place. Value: -6.8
